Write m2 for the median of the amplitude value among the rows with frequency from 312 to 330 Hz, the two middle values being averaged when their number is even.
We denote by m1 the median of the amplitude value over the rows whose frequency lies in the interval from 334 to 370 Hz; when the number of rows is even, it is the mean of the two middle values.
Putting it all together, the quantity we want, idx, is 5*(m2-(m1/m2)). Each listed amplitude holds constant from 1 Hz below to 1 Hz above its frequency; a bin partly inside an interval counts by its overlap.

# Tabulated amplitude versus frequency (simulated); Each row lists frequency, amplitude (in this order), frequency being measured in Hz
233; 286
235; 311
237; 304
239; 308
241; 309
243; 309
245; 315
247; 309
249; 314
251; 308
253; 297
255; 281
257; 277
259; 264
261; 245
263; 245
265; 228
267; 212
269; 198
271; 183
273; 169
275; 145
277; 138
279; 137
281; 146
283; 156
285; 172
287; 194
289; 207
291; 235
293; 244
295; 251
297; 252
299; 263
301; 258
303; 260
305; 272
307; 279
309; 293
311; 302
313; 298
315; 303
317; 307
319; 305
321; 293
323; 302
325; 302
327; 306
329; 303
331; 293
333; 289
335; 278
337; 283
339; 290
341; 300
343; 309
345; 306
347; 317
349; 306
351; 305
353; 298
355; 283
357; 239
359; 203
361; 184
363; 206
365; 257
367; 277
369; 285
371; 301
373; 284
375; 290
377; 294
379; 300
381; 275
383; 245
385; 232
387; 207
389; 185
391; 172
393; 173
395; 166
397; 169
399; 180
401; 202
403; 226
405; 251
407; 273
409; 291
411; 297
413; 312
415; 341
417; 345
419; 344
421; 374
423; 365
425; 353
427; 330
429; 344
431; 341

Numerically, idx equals 1510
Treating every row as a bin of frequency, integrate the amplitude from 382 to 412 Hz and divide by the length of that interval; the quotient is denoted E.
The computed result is 218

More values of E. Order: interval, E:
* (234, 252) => 310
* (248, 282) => 223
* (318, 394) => 270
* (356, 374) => 248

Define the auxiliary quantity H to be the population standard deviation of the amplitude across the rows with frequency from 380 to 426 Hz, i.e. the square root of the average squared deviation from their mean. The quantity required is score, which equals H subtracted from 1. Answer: -69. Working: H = 70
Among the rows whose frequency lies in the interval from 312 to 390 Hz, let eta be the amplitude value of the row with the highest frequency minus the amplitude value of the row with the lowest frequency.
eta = -113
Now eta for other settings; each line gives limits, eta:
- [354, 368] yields -6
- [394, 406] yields 85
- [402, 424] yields 139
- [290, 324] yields 67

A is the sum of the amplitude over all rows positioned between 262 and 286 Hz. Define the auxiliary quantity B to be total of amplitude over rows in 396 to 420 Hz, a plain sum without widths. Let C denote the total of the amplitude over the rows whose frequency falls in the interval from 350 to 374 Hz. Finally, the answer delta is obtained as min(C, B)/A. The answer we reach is 1.47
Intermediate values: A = 2129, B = 3231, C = 3122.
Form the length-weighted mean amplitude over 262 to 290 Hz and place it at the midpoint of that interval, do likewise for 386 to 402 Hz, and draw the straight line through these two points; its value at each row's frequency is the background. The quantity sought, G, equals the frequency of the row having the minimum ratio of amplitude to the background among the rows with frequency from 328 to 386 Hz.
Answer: 361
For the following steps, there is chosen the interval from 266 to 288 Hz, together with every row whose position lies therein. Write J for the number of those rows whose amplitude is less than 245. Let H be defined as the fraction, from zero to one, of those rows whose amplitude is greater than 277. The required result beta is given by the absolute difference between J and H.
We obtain 11.0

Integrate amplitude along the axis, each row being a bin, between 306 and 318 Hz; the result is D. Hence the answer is 3564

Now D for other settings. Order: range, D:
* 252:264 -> 3218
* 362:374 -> 3220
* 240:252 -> 3728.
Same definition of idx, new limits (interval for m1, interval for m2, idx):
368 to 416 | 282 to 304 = 1215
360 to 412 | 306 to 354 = 1506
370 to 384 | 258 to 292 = 963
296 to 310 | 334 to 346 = 1471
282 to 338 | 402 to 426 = 1628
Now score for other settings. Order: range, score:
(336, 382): -34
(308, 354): -8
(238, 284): -64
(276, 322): -56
